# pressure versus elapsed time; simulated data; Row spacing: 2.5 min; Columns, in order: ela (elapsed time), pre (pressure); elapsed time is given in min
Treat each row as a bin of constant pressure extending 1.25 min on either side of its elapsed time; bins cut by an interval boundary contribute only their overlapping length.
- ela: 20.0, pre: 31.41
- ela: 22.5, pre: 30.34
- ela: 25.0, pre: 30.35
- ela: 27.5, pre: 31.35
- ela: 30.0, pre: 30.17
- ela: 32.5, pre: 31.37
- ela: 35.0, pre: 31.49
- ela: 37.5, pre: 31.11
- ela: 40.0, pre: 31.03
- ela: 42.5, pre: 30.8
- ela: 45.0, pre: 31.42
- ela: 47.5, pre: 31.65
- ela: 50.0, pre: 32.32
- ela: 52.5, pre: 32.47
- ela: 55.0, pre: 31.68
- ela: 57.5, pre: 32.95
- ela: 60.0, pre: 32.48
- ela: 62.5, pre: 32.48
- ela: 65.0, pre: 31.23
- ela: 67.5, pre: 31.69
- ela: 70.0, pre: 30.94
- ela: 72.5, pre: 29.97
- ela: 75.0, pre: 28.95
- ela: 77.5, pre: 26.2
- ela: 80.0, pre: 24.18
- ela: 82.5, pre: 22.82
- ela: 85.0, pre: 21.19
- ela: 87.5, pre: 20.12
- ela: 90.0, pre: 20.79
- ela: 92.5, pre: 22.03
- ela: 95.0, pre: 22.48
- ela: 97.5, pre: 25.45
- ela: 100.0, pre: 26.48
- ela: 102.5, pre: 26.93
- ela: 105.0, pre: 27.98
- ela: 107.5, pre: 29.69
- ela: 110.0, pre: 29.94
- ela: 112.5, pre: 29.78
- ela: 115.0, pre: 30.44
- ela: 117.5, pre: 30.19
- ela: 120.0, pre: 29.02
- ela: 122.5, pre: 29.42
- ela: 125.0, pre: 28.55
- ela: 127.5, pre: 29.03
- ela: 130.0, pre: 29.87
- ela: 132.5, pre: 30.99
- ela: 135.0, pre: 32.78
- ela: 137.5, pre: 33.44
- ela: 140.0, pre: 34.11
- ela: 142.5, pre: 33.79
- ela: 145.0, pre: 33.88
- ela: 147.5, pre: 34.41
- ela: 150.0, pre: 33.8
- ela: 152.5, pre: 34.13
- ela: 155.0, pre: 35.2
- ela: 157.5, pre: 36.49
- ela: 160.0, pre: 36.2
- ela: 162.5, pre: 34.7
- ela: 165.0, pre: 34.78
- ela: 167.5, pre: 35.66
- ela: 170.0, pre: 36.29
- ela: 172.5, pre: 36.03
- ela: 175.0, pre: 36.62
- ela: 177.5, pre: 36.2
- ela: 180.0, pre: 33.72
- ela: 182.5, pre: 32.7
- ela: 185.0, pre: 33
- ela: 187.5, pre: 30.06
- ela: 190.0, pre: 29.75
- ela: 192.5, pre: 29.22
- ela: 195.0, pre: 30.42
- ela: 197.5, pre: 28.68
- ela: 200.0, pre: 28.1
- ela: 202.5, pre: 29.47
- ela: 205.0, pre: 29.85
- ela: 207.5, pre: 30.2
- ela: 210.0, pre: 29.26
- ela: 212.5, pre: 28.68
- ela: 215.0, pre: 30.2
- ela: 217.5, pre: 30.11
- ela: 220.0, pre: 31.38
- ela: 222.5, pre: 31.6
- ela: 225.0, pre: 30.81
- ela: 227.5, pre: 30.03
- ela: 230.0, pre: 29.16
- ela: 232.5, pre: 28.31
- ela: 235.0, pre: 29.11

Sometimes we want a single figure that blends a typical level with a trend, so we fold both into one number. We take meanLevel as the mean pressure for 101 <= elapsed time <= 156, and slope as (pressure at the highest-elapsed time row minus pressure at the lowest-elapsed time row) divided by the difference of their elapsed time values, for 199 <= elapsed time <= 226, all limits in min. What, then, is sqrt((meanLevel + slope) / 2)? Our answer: 3.96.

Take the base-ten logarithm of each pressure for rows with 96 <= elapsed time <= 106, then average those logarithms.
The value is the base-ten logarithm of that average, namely 0.154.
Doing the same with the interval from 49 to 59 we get 0.179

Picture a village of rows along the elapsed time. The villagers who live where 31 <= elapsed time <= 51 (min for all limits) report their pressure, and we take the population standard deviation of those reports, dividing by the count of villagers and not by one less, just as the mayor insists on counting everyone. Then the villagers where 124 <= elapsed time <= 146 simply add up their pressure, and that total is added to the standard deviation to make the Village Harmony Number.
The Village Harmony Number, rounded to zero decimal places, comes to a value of 287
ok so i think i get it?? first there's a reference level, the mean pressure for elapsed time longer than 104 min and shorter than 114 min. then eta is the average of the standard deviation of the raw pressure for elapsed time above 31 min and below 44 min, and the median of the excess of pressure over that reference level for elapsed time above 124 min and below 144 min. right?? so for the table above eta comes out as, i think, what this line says 1.4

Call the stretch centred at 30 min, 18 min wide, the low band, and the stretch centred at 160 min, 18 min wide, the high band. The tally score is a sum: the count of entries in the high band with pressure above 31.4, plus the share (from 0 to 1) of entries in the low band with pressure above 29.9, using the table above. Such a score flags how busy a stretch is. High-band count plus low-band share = 8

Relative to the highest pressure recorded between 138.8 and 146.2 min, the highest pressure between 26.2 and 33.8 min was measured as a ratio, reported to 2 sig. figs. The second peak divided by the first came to 0.92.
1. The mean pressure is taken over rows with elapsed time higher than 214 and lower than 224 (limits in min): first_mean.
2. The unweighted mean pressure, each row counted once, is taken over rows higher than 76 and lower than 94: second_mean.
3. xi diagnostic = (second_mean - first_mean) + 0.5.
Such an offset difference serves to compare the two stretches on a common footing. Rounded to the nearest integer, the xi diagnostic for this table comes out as -8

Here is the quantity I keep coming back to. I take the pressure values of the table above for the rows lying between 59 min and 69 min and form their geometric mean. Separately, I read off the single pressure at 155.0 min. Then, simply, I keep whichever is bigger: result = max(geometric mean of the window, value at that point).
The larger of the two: 35.2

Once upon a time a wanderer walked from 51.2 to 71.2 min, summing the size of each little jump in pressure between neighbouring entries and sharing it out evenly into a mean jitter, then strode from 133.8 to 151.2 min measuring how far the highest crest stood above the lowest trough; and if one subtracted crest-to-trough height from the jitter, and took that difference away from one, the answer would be 1.9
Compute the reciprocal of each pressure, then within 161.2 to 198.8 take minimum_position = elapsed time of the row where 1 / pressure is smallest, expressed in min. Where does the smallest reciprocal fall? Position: 175.0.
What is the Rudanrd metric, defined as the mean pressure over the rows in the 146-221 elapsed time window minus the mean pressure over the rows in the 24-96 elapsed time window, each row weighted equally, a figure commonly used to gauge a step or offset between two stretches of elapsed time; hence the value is 3.6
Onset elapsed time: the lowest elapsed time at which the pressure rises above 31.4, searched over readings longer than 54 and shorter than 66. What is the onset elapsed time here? 55.0 min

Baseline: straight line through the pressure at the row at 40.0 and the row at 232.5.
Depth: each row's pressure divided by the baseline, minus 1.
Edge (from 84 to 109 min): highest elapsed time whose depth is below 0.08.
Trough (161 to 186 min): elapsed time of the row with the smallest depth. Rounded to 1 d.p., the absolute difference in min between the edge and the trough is 75.0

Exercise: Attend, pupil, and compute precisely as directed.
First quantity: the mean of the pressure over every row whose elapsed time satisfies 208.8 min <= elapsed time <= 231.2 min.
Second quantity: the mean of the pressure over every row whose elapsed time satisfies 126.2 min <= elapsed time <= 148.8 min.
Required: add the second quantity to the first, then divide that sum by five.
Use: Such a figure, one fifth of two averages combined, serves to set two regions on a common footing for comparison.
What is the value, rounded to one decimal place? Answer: 12.5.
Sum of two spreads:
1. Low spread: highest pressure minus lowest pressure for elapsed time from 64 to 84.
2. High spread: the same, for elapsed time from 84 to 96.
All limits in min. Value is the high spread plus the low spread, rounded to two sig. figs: 11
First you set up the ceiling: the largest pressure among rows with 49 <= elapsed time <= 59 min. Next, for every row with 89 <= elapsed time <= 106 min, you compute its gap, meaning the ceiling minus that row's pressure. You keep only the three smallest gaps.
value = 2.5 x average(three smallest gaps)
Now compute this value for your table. 15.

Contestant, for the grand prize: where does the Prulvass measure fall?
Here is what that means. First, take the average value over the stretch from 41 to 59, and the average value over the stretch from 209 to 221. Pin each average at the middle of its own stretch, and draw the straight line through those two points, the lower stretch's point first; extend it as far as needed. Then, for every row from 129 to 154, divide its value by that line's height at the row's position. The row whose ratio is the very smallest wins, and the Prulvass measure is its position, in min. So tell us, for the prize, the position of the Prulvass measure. 130.0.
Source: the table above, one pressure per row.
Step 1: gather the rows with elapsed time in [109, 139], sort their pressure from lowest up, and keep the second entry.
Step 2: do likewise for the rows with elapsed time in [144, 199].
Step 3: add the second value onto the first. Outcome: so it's 58.2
